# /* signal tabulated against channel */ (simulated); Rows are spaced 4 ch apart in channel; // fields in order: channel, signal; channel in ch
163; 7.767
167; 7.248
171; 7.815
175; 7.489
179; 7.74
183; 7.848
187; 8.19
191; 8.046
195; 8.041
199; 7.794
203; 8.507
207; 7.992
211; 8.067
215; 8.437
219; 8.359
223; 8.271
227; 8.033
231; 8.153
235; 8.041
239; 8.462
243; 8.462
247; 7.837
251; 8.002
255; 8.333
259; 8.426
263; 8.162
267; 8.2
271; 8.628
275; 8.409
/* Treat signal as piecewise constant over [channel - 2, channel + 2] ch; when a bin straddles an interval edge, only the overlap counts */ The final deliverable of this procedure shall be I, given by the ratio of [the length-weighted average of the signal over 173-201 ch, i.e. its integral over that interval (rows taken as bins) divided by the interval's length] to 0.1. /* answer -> 78.8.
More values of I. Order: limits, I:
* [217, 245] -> 82.5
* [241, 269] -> 82.0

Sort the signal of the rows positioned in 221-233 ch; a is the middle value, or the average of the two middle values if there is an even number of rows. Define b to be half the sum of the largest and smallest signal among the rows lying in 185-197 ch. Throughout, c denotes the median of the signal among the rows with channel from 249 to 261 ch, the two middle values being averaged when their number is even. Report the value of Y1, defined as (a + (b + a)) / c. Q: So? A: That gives 2.93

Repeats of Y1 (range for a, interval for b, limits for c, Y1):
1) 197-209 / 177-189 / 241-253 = 2.99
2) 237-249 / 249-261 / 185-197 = 3.12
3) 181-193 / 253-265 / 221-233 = 2.99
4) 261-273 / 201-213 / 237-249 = 2.91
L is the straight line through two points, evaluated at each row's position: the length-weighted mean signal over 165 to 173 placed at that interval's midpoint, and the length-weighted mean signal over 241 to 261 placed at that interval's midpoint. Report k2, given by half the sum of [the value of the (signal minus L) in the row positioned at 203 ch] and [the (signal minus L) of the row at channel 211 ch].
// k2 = 0.4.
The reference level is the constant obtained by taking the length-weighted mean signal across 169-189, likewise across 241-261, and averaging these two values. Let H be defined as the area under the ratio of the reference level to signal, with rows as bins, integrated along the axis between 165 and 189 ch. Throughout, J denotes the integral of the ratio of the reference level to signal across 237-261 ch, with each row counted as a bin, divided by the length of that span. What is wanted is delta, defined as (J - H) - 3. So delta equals -27.0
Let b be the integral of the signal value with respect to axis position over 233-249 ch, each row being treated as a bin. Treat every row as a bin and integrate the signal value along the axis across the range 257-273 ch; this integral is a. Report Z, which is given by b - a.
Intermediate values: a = 134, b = 131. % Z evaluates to -2.5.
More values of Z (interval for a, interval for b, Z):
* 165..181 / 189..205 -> 8.4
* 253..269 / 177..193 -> -5.2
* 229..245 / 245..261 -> -2.1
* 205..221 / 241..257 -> -0.9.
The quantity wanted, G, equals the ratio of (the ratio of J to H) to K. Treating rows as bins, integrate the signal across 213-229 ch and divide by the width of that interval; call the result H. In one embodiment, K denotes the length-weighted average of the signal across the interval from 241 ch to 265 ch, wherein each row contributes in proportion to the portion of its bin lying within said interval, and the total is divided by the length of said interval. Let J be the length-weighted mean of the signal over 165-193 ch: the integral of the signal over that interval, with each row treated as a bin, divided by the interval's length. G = 0.114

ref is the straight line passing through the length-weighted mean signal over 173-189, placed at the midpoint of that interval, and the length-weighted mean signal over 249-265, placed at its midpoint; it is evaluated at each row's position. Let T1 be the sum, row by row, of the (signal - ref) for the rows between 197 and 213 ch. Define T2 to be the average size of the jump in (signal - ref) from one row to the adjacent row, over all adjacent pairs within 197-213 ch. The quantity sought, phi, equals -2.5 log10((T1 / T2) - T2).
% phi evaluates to 0.11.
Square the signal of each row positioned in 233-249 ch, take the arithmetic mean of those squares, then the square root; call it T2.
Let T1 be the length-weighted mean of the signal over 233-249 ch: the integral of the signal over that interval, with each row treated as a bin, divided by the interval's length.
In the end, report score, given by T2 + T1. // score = 16.4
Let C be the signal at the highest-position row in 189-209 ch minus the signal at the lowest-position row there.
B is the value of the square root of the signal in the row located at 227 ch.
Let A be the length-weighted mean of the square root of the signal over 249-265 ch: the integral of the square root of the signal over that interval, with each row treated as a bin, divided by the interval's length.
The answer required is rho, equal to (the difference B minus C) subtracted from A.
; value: -0.02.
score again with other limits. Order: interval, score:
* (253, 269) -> 16.6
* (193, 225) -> 16.4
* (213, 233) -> 16.5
